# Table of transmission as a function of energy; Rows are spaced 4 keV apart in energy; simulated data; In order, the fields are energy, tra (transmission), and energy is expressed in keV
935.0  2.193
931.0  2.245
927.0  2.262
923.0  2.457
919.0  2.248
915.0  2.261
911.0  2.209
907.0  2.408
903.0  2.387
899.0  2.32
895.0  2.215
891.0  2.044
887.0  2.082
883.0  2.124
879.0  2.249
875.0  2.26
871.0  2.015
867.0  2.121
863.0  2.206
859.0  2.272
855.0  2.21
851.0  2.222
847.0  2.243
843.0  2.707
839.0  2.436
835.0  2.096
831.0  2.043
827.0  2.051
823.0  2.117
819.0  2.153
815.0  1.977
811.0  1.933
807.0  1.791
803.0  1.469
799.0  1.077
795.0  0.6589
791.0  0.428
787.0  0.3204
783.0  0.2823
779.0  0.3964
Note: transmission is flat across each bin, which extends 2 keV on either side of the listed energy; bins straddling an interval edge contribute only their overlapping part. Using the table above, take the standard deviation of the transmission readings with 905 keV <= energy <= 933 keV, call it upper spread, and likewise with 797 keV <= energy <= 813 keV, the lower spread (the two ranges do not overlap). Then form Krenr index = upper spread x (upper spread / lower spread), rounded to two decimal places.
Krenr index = 0.02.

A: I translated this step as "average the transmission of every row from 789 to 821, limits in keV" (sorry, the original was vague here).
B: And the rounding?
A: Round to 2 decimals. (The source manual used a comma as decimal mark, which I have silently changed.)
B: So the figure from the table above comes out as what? 1.44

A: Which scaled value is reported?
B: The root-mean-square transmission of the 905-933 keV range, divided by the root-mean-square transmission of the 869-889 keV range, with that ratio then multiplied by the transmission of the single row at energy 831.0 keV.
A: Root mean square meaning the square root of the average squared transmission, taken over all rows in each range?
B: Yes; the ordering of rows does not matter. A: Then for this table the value 2.2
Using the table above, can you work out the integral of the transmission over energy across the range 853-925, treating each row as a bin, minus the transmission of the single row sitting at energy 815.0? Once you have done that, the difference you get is 158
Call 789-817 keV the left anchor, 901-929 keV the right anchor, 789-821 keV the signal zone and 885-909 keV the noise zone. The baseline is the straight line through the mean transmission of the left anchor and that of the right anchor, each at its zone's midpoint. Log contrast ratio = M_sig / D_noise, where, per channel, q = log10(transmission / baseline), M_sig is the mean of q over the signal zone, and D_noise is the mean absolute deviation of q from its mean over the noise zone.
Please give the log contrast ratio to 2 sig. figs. -1.9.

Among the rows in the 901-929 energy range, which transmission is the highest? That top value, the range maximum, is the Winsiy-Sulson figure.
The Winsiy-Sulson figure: 2.457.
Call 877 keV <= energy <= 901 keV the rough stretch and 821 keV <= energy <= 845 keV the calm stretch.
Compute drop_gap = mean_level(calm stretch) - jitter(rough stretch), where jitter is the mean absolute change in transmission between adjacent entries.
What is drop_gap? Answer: 2.15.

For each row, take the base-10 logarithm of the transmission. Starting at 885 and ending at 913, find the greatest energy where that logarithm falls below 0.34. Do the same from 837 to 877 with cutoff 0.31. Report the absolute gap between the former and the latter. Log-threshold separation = 20 keV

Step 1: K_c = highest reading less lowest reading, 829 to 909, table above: 0.69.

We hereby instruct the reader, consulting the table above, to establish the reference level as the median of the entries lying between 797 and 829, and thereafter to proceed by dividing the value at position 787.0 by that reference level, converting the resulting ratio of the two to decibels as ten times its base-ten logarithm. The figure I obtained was -7.9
